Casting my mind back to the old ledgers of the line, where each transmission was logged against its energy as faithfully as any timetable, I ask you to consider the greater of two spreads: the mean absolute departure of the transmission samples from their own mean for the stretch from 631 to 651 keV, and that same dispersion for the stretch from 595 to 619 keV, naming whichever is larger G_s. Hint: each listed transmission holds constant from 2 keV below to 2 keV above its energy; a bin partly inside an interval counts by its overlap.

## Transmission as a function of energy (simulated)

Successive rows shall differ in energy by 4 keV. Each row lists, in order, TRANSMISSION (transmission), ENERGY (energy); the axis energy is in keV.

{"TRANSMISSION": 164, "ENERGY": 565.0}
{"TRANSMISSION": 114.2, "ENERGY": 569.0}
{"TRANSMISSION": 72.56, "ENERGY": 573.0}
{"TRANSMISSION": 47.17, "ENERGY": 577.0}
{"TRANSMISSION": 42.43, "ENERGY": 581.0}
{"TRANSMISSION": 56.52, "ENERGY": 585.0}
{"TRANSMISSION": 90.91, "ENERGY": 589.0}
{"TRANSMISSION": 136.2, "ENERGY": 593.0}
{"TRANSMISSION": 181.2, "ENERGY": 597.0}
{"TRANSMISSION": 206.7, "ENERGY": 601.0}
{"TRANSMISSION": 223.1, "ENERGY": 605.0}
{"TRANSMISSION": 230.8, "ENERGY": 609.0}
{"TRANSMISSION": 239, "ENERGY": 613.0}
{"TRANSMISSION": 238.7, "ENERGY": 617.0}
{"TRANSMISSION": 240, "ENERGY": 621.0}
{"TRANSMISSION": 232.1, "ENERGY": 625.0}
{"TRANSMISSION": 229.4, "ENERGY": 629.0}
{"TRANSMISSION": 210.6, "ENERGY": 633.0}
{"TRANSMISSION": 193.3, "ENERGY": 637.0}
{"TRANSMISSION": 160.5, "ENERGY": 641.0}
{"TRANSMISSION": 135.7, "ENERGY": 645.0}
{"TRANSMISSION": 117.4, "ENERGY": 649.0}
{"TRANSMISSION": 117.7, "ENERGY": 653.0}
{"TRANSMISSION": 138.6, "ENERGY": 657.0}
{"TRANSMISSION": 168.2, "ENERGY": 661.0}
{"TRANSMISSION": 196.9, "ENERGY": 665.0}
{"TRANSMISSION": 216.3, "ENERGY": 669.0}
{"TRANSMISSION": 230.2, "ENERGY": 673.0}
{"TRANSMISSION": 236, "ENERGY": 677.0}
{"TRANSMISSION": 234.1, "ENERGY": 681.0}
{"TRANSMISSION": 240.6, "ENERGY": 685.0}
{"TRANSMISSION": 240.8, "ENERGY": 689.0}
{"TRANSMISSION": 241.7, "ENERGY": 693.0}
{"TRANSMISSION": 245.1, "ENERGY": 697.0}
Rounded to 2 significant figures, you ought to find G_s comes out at 31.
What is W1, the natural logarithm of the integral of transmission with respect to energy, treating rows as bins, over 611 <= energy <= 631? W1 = 8.46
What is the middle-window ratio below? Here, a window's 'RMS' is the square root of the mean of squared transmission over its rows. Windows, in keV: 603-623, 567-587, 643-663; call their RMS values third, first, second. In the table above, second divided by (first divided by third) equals 449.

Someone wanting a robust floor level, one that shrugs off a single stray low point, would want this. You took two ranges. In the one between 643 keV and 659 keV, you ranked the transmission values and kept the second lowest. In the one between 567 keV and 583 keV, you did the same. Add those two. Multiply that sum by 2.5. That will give 412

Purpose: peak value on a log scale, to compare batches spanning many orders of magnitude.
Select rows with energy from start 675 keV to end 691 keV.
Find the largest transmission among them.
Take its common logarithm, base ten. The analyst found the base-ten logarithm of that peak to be 2.38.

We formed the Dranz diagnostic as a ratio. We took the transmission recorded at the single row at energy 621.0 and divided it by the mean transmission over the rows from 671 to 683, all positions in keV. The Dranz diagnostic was 1.0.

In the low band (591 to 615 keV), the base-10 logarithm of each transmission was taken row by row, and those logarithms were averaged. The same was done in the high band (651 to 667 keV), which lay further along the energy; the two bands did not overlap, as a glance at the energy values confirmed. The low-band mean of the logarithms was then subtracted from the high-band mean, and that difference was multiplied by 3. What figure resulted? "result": -0.3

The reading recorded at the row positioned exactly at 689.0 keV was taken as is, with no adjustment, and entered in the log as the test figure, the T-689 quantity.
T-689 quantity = 240.8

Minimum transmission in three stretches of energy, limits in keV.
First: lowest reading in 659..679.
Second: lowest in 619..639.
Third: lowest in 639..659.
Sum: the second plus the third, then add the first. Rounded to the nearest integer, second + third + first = 479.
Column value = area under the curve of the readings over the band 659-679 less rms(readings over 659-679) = 3979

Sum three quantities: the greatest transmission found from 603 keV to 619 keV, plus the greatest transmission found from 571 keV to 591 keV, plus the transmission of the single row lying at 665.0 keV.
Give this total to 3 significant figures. 527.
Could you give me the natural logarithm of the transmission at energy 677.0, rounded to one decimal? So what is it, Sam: 5.5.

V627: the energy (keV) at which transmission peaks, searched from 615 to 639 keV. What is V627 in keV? 621.0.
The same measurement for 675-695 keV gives 693.0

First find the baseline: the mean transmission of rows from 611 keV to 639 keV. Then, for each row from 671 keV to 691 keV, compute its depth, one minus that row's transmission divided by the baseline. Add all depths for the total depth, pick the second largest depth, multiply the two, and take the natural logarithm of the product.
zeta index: -4.8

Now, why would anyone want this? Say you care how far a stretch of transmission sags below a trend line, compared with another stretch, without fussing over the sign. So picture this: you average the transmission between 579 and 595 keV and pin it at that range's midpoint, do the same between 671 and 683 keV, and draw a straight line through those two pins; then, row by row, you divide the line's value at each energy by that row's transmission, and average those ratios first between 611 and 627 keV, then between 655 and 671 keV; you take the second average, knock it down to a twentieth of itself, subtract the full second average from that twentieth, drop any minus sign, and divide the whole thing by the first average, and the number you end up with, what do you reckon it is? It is 1.98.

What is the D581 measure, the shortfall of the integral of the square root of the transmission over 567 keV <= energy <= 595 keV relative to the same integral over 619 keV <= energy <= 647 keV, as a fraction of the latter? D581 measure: 0.38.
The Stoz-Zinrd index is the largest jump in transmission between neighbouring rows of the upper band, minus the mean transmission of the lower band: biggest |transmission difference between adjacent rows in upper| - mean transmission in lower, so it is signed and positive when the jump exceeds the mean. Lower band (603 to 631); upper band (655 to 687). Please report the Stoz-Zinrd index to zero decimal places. -204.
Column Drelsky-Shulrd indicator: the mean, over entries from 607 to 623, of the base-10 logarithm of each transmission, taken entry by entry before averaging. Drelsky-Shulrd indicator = 2.37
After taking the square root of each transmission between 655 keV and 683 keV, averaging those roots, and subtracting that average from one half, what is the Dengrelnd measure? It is -13.7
